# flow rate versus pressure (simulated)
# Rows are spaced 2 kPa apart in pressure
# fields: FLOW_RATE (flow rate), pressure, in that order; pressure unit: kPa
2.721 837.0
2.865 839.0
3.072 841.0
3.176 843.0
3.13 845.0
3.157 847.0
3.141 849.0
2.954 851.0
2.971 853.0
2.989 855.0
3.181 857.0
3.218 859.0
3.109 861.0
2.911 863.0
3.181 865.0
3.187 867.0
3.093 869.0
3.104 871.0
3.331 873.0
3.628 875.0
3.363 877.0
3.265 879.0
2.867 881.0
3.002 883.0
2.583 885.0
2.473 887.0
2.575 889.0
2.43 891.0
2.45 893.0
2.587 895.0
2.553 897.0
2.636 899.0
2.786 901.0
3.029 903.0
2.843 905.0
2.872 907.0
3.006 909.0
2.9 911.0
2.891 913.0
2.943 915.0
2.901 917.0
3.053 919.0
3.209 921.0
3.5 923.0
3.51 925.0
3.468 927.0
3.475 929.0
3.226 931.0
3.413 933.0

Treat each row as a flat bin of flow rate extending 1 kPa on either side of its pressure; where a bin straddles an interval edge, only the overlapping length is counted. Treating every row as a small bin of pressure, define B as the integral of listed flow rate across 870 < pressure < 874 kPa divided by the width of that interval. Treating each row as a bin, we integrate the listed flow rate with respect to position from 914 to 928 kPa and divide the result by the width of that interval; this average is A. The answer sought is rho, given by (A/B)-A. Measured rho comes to -2.22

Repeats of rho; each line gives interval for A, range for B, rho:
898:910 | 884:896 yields -1.72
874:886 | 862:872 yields -2.11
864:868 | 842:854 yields -2.15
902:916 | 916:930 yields -2.04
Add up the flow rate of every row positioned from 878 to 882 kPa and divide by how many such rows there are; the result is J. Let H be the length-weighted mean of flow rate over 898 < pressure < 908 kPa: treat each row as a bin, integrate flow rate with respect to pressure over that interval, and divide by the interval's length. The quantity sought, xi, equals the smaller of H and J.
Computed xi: 2.8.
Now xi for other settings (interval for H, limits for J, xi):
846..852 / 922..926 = 3.1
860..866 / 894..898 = 2.6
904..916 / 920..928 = 2.9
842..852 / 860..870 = 3.1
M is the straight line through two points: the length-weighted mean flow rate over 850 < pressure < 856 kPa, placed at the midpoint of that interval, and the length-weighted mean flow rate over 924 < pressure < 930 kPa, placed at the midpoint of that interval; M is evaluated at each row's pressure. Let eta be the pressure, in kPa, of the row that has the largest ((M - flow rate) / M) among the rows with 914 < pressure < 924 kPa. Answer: 917.0 kPa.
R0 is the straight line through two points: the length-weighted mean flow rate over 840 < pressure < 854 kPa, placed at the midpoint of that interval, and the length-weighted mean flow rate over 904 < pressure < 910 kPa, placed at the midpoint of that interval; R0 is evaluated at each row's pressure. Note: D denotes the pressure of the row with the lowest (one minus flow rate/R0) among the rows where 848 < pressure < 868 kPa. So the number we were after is 859.0 kPa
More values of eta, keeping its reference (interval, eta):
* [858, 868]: 863.0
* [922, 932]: 931.0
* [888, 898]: 891.0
